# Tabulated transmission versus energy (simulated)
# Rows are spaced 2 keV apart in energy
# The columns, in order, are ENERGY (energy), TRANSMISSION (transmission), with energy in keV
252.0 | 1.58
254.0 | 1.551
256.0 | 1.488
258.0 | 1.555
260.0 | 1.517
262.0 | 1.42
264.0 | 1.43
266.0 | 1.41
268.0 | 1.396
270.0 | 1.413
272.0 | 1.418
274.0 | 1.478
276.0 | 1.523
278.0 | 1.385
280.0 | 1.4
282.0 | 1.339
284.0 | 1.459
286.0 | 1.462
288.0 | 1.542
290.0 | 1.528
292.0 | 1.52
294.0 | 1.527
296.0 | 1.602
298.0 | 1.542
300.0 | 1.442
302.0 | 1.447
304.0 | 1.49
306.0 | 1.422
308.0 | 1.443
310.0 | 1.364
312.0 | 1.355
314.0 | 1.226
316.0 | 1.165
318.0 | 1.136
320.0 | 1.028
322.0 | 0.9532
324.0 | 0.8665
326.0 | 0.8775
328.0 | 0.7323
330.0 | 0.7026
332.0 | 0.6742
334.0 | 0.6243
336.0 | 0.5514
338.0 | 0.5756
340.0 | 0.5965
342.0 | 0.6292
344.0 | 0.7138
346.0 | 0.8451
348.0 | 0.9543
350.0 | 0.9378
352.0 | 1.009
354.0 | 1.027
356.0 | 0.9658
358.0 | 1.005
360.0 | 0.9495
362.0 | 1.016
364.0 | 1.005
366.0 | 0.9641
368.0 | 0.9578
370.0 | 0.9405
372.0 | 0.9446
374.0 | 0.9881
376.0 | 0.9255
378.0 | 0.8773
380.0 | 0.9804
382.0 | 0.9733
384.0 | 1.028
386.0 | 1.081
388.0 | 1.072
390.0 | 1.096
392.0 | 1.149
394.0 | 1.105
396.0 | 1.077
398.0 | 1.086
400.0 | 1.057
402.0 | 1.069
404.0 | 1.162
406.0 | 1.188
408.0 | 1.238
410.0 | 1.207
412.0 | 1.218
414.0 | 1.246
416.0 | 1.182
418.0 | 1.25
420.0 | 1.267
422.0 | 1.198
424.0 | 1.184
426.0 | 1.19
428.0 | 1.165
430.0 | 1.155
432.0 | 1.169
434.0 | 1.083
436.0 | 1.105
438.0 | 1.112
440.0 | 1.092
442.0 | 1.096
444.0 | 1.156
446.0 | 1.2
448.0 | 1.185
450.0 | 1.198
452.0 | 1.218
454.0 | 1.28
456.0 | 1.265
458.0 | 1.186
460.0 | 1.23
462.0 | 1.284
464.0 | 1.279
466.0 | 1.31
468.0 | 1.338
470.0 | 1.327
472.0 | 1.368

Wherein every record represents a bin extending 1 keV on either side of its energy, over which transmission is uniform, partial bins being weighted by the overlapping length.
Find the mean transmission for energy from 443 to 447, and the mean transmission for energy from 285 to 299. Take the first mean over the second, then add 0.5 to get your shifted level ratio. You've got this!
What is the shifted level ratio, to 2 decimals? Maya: 1.27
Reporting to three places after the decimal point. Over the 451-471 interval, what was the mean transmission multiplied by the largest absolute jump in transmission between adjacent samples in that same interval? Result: 0.100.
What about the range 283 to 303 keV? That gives 0.151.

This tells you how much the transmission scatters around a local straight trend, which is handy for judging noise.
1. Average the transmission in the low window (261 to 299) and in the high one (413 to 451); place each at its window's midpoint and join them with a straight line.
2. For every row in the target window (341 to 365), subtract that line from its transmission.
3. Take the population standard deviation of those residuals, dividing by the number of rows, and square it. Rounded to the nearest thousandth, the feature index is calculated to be 0.018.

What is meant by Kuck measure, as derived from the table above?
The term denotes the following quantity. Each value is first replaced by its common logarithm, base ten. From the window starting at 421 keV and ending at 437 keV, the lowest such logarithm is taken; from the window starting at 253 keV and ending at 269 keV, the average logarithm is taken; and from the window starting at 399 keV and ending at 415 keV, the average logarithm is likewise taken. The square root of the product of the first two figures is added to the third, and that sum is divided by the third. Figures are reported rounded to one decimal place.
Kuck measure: 2.1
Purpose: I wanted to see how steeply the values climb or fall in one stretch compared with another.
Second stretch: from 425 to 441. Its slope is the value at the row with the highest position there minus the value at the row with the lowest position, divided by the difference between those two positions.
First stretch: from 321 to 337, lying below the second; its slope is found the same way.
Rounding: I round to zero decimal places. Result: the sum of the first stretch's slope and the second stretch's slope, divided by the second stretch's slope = 5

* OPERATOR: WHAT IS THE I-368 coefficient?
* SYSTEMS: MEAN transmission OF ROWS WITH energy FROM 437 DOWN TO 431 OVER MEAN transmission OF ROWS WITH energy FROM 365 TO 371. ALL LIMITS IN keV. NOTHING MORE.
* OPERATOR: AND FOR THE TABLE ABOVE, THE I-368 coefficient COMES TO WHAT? 1.17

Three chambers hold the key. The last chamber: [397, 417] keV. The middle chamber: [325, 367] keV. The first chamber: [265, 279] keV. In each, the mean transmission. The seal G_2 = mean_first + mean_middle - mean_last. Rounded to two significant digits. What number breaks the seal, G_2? 1.1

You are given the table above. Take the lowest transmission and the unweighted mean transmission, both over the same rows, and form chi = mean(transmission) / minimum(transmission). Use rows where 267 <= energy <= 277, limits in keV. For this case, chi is 1.04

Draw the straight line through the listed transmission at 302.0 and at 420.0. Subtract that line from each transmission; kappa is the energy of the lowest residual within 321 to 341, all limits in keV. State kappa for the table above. 336.0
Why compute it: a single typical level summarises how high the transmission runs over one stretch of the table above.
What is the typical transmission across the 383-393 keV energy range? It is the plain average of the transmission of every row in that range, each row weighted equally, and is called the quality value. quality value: 1.09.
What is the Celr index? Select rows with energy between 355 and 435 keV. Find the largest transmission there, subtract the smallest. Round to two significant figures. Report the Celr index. 0.39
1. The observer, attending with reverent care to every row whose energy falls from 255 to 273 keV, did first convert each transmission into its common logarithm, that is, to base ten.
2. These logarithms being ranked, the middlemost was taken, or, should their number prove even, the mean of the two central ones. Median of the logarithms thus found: 0.15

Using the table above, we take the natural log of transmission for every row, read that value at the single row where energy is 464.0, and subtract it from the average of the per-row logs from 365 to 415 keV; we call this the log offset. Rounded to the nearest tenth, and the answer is -0.2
